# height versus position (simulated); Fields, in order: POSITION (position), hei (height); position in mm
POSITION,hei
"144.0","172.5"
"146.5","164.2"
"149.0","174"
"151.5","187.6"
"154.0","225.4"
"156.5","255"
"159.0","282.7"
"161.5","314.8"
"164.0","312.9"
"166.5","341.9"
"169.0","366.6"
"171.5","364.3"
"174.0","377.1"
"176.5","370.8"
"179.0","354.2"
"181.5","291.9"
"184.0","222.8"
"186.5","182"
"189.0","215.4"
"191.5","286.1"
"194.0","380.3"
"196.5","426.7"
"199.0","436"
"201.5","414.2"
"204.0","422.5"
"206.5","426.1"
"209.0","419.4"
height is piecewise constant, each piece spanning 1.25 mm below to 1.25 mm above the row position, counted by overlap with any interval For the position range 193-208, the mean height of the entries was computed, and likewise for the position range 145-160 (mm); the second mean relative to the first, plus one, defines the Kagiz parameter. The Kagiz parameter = 1.51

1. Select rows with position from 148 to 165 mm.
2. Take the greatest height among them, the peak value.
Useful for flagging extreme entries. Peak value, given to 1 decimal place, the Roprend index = 314.8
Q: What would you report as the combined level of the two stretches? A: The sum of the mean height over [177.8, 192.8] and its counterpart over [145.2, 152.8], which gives 434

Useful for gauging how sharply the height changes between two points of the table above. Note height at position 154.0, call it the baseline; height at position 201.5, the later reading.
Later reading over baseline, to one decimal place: 1.8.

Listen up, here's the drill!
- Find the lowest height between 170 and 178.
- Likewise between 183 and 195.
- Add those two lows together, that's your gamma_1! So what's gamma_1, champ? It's 546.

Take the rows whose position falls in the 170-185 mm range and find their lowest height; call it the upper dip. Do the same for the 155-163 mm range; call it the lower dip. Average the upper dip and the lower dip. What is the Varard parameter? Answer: 239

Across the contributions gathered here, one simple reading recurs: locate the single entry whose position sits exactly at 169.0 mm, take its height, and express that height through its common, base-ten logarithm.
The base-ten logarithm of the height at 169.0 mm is 2.56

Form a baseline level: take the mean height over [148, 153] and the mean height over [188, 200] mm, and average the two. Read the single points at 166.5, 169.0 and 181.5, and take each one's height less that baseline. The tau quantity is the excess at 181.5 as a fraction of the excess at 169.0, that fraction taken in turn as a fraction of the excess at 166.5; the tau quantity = 0.003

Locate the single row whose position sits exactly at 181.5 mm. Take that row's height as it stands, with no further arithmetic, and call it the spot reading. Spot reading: 291.9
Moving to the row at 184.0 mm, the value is 222.8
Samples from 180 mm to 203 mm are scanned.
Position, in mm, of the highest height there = 199.0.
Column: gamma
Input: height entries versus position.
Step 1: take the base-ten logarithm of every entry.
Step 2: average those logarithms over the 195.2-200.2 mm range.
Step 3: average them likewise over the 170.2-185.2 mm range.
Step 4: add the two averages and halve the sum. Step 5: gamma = 2.57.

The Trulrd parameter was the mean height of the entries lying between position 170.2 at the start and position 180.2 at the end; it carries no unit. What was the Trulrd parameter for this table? 367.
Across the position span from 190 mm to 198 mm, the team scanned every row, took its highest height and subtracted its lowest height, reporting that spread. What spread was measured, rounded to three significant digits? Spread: 141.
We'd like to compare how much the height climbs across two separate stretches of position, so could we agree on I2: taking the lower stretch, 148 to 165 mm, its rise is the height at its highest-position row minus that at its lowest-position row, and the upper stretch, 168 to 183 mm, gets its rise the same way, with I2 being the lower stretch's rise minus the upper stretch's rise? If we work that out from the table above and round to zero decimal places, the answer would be 214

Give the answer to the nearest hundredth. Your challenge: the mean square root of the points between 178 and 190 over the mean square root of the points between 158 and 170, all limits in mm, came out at 0.88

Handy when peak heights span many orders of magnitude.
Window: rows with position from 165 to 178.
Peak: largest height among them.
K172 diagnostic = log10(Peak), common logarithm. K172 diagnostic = 2.58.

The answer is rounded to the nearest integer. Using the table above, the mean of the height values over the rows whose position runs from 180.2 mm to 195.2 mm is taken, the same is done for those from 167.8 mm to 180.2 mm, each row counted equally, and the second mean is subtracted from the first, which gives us -104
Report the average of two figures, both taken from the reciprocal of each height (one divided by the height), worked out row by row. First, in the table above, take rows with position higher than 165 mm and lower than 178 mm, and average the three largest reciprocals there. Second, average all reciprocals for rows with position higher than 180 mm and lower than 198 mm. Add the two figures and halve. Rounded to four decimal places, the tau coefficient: 0.0033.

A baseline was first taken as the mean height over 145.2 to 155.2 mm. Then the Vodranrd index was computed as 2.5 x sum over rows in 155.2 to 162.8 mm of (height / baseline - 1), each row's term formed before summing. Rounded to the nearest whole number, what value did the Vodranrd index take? 4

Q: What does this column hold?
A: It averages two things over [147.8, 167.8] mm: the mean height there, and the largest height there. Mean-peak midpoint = 302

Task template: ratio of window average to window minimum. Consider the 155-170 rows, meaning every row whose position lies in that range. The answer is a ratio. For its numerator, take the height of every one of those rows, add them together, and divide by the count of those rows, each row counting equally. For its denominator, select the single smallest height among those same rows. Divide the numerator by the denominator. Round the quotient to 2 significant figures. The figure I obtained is 1.2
